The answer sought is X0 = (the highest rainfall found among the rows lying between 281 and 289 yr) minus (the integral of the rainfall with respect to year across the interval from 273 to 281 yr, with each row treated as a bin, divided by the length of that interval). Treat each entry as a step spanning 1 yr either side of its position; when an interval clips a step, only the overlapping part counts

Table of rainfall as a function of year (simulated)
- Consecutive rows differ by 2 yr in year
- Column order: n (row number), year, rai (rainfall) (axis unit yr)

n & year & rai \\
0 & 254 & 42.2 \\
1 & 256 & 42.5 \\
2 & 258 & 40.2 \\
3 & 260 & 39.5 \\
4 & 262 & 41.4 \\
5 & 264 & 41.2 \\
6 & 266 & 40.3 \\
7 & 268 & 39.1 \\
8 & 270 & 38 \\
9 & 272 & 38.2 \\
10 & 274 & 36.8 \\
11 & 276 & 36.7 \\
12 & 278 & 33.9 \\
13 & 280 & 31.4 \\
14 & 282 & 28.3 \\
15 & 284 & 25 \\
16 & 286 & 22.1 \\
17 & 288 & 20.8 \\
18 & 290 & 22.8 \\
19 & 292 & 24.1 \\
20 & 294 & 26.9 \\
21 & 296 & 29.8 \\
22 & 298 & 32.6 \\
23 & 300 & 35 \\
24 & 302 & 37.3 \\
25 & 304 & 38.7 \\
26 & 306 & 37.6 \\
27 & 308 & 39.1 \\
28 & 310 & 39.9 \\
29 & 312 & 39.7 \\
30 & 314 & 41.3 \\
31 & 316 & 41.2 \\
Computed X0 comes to -6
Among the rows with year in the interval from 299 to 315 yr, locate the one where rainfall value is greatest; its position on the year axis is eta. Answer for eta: 314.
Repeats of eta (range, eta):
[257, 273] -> 262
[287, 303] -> 302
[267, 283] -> 268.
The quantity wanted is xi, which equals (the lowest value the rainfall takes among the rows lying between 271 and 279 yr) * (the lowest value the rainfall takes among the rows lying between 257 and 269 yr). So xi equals 1325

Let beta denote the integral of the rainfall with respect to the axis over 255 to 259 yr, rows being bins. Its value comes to 165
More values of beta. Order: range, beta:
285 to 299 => 358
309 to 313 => 159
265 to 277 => 458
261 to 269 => 324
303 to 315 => 473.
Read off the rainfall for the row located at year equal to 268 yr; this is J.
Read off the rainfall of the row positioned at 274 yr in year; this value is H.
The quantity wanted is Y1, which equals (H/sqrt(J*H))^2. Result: 0.9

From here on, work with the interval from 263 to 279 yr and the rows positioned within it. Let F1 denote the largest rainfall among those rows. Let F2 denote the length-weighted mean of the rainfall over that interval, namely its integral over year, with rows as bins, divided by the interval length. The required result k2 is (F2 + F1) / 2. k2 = 40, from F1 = 41.2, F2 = 38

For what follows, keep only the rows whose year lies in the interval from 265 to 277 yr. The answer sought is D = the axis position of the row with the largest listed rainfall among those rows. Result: 266 yr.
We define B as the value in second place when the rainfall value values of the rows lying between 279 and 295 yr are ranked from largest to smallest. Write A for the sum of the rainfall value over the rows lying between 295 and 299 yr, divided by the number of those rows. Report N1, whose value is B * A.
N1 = 883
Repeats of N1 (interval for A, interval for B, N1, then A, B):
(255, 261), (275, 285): 1381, 41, 33.9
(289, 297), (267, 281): 989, 26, 38.2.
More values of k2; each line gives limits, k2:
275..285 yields 34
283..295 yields 25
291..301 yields 32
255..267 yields 42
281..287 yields 27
